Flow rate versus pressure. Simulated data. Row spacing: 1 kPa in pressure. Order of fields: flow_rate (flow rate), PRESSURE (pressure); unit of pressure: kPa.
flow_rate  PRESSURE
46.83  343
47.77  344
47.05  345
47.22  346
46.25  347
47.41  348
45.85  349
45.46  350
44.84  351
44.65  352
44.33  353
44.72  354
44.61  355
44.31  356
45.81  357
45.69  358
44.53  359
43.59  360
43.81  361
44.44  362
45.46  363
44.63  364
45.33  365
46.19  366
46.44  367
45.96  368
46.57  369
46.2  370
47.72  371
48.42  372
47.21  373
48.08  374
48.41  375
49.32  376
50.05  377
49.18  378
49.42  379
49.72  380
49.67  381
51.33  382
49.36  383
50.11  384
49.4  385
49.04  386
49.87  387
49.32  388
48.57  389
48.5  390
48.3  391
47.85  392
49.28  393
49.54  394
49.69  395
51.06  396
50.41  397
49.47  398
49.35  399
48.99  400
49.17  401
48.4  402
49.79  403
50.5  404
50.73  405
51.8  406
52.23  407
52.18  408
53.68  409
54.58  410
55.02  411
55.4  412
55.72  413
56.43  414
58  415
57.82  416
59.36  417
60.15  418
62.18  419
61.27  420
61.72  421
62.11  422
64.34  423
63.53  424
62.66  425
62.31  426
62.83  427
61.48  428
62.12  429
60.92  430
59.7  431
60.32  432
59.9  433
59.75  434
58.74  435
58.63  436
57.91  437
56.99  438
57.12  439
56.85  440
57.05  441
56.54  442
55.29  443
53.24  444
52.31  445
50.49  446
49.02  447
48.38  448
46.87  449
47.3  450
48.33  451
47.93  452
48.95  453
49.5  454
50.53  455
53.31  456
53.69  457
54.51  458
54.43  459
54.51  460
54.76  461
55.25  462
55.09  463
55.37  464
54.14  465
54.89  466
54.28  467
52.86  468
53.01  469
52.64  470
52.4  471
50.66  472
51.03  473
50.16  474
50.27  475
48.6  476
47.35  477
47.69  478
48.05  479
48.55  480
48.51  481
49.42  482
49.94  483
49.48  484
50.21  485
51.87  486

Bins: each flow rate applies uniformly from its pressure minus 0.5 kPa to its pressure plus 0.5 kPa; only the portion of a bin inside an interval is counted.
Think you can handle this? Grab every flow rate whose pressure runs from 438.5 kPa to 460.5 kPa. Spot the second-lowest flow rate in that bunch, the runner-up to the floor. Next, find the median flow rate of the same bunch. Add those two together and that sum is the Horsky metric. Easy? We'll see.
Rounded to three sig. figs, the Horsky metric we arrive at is 100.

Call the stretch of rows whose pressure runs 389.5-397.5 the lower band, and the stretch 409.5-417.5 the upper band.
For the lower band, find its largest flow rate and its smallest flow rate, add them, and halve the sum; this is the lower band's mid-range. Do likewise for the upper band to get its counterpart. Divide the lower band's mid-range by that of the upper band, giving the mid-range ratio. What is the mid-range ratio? 0.87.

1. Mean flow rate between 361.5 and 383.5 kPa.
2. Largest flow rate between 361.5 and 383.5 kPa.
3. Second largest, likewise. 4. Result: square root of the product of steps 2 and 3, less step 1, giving 3.0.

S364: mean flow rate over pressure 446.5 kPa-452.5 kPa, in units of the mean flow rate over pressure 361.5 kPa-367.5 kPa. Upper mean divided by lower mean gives 1.06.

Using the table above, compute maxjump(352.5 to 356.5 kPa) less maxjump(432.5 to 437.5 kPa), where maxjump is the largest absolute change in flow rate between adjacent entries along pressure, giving -0.6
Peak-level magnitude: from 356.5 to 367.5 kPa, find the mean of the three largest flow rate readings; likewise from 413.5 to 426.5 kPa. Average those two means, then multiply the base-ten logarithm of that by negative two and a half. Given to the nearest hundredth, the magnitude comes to -4.35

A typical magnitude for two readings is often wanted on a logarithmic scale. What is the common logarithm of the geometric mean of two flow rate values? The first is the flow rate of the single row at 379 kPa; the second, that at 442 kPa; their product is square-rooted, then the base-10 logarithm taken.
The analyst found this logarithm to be 1.72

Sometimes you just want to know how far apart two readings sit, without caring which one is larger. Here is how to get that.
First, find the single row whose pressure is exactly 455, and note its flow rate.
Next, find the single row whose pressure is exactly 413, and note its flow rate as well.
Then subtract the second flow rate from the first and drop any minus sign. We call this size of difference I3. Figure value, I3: 5.2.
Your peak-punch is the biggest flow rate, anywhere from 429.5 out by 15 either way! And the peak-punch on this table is 64.34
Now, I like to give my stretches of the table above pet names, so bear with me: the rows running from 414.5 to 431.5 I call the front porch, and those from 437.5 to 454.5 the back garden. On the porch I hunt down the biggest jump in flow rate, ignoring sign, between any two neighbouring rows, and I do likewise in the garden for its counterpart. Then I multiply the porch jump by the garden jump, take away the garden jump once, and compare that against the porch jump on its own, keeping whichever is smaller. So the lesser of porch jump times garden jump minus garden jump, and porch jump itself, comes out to 2.2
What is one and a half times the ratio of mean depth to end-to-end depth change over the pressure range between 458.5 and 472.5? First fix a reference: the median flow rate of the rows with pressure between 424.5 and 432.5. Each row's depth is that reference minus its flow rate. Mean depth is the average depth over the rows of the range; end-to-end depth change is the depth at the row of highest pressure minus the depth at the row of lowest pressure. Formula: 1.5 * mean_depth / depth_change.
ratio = 3.2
